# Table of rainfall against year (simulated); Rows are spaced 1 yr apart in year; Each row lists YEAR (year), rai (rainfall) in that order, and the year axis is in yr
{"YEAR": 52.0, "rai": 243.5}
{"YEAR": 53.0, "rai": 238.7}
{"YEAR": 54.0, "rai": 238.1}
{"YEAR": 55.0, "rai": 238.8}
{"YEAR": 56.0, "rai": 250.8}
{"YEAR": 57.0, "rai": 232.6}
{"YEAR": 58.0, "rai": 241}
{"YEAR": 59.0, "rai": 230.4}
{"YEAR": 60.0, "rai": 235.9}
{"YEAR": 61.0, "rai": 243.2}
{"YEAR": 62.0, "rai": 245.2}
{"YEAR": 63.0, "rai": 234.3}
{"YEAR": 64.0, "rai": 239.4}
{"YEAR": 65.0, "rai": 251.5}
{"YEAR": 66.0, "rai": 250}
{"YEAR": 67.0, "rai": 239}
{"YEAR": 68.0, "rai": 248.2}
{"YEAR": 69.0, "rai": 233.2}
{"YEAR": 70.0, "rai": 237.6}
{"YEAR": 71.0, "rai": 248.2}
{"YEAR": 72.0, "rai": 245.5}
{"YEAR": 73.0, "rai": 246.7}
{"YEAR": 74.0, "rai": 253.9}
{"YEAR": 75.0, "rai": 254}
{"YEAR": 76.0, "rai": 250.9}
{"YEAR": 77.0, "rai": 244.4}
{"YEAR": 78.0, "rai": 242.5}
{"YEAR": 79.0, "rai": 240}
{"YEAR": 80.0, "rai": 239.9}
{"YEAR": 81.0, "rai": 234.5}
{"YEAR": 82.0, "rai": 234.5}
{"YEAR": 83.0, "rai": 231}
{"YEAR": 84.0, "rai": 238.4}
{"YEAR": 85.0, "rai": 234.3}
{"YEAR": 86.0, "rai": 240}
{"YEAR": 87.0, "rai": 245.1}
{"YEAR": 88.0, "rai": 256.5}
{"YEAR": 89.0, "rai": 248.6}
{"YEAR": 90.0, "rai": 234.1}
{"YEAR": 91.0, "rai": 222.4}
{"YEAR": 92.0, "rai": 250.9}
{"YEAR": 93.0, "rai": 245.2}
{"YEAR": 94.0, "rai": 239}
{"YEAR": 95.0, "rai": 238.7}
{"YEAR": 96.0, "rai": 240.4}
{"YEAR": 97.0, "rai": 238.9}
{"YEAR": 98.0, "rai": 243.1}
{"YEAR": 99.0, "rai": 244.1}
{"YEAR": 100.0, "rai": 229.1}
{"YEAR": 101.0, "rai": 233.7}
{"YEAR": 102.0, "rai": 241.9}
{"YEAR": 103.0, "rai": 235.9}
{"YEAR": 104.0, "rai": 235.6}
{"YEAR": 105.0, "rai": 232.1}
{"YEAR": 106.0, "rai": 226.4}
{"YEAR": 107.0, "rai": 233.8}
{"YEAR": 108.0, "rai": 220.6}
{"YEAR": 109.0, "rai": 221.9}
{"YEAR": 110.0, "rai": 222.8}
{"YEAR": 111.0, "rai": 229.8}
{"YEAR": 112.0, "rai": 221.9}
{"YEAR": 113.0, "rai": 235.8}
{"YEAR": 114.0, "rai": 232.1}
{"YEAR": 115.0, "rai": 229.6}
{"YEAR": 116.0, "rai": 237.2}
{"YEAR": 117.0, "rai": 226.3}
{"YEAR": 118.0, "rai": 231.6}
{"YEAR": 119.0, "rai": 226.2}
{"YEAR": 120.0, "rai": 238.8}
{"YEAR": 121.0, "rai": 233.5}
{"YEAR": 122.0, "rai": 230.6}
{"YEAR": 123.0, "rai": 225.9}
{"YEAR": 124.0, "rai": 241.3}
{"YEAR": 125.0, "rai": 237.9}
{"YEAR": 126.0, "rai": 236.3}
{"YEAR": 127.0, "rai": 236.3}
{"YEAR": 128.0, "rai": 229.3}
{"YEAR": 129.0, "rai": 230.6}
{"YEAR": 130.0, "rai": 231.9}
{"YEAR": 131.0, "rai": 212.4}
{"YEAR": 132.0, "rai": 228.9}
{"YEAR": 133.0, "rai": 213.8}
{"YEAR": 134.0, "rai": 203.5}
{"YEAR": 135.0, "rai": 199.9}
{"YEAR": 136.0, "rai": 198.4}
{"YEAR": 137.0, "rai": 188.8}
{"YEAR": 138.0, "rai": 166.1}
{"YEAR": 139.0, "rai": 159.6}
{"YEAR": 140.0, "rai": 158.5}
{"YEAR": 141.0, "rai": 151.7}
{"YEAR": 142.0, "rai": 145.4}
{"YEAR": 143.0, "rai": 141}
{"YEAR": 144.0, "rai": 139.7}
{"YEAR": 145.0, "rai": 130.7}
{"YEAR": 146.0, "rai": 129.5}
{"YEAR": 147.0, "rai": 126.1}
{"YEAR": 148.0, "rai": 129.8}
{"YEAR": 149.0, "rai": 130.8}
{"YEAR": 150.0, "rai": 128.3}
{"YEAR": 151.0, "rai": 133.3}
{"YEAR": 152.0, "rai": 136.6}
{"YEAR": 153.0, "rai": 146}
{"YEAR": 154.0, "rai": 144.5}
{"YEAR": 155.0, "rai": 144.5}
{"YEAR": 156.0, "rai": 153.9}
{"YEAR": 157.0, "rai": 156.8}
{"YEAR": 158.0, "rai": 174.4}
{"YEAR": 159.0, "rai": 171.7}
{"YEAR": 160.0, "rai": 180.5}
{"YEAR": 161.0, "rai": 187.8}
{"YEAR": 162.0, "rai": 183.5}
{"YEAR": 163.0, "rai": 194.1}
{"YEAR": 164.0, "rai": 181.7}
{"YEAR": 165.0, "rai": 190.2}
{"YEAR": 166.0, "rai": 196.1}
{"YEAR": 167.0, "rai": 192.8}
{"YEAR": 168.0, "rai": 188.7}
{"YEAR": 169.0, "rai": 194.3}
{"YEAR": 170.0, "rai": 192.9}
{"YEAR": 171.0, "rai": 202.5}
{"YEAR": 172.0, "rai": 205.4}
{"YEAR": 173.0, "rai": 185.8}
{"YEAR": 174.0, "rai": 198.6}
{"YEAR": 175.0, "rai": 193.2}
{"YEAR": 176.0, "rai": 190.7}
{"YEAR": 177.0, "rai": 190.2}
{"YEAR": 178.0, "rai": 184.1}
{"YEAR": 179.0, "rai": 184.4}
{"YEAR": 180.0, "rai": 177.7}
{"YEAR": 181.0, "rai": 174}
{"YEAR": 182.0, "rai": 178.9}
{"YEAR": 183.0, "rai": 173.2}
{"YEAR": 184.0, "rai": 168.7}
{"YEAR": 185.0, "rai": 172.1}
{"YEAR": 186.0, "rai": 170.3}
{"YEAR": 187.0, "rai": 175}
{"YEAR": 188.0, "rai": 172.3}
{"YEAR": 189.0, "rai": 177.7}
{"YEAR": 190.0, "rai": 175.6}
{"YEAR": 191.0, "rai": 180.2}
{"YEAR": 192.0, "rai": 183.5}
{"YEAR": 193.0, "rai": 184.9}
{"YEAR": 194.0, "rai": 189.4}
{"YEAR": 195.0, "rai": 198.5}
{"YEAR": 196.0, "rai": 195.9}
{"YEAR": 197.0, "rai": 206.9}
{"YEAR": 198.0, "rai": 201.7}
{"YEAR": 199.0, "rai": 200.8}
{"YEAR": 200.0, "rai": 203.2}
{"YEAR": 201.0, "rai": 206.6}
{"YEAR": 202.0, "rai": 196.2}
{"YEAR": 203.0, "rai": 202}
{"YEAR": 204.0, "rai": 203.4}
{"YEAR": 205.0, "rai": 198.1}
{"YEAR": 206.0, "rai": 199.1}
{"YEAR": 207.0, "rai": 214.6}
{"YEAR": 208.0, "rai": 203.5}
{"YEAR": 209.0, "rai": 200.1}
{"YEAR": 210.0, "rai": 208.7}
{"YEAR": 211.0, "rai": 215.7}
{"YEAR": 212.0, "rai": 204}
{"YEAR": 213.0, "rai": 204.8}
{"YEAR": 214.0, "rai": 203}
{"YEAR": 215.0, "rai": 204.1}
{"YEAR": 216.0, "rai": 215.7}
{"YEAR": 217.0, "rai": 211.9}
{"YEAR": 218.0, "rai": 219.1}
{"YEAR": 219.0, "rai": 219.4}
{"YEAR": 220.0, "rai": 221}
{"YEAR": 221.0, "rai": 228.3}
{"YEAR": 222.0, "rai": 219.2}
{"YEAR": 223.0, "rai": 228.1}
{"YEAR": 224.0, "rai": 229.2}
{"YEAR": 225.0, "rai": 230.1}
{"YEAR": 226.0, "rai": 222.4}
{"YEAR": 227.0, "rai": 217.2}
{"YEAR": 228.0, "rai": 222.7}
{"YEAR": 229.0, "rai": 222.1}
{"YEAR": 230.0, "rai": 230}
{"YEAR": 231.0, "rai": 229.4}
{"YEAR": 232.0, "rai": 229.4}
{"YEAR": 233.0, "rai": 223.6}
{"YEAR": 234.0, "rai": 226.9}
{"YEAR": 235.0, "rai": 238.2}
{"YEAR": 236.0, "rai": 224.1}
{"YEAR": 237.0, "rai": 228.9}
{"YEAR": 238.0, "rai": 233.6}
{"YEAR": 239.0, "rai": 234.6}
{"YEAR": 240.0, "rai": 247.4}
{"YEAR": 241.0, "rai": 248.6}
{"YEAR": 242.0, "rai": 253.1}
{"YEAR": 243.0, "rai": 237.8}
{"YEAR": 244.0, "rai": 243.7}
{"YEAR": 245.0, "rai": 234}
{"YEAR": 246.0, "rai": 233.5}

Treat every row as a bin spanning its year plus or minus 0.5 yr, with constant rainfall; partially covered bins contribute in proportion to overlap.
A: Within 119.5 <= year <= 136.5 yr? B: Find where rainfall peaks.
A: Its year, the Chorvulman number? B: 124.0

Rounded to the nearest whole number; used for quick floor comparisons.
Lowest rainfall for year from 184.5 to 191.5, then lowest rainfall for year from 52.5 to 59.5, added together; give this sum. 401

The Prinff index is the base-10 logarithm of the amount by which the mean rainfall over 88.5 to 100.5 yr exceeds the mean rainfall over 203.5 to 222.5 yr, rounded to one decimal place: 1.5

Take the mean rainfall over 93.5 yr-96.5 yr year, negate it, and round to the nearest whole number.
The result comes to -239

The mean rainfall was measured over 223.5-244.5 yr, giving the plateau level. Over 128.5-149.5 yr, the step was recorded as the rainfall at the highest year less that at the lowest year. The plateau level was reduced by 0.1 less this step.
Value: 132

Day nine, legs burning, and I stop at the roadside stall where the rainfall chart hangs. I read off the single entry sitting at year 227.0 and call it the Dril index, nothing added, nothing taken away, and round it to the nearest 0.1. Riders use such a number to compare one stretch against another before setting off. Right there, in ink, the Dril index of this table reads 217.2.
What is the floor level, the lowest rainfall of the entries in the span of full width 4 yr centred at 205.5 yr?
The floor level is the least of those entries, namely 198.1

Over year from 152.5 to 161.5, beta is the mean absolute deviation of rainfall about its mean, 15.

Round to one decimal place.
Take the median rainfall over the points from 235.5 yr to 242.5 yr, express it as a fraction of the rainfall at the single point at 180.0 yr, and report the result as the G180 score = 1.3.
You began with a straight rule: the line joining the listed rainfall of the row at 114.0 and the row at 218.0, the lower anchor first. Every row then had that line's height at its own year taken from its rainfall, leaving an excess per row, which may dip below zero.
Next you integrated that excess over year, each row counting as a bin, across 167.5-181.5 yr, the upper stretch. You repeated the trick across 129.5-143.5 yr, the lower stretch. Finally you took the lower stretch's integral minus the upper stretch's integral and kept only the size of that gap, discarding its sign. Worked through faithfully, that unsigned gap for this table 129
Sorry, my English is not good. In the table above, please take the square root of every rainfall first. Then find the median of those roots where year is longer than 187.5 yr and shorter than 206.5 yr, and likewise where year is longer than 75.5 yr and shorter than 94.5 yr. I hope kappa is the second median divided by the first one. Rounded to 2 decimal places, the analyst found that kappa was 1.10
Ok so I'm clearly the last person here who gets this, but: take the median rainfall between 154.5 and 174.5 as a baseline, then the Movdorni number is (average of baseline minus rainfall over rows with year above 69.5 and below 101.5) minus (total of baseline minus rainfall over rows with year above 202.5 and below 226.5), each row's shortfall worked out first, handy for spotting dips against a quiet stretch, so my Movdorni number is 534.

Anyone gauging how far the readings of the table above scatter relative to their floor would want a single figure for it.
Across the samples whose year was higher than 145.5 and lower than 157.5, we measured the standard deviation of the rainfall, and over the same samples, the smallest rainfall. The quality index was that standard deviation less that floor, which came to -116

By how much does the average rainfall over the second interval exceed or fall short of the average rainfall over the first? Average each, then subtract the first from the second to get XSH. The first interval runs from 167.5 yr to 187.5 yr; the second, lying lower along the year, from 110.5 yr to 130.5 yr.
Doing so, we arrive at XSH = 47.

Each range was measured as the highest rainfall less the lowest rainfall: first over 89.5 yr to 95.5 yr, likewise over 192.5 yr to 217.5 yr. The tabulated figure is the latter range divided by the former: 1.1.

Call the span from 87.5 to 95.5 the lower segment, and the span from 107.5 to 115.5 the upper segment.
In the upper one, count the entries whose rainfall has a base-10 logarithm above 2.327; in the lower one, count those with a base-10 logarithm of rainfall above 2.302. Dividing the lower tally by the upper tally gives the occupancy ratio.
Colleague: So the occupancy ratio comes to 1.0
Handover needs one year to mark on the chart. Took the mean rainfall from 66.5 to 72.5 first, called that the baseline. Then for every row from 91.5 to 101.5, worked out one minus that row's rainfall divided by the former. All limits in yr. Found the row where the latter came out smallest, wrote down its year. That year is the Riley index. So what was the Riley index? 92.0 yr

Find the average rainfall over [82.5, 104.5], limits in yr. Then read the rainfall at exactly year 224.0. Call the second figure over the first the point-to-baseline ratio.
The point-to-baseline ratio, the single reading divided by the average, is 0.96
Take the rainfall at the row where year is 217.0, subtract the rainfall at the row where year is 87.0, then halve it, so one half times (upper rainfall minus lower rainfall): -17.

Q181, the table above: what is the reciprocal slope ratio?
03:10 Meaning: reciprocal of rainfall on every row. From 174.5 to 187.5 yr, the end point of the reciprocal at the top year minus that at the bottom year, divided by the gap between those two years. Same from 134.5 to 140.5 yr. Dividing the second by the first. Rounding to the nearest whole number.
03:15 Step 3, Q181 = 6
